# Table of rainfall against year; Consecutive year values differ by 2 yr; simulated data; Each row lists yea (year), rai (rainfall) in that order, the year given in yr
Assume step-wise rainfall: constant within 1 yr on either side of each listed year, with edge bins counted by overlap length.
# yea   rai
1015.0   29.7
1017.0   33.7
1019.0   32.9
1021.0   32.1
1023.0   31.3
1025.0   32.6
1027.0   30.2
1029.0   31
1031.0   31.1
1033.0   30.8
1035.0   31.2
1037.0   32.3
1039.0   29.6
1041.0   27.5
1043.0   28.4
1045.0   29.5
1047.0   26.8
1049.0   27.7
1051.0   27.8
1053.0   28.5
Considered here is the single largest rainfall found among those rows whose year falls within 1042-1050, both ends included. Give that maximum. 29.5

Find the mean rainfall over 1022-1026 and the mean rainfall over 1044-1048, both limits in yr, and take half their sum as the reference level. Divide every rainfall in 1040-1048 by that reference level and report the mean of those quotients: 0.93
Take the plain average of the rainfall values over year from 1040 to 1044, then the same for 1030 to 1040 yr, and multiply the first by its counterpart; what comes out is 866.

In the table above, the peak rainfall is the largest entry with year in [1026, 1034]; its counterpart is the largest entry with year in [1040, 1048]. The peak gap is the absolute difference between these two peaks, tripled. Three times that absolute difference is 4.8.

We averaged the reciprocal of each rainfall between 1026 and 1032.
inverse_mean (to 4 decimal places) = 0.0325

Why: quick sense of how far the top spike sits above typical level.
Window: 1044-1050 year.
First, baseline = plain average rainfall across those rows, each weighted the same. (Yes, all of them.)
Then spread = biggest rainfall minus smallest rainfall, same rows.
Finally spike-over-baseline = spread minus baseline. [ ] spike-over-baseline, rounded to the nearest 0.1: -25.3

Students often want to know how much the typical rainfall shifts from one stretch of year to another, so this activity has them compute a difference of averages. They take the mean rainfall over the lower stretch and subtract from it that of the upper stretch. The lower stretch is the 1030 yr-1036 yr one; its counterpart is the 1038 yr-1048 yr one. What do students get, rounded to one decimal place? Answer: 2.7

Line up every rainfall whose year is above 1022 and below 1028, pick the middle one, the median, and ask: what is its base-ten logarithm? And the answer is 1.50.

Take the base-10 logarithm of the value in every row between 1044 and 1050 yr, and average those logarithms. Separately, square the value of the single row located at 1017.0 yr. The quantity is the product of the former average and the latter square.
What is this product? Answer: 1643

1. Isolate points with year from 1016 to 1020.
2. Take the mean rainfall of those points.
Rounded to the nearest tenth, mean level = 33.3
